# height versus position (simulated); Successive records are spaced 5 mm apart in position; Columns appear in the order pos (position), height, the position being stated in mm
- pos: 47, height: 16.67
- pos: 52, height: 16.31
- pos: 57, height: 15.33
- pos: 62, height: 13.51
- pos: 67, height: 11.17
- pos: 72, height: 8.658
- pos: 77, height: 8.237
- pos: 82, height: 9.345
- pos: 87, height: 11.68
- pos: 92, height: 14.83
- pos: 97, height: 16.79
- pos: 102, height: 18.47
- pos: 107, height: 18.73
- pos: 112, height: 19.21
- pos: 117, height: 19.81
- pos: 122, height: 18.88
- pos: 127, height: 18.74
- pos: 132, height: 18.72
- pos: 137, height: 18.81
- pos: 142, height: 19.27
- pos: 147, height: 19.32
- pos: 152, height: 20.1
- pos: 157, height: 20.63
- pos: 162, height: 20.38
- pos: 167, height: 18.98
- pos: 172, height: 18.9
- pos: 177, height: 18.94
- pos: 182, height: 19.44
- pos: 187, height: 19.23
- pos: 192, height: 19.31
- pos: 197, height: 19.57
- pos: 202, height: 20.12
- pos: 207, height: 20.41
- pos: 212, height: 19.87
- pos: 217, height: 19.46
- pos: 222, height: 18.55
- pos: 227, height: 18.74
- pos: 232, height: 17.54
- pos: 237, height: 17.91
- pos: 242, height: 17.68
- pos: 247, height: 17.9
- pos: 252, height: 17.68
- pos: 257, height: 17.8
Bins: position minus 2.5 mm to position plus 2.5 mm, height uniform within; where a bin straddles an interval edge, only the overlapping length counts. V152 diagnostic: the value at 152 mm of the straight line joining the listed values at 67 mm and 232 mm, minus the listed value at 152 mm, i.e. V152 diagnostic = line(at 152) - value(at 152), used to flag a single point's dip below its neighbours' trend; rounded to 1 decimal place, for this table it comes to -5.6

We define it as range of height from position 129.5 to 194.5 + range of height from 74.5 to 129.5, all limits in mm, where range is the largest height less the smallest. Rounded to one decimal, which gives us 13.5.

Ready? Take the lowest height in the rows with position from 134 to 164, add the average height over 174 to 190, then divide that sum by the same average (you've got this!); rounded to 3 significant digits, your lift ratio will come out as 1.98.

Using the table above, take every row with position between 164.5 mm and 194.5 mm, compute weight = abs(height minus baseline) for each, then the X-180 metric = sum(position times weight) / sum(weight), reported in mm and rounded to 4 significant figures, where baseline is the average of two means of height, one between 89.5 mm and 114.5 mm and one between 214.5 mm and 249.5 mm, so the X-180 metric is 180.6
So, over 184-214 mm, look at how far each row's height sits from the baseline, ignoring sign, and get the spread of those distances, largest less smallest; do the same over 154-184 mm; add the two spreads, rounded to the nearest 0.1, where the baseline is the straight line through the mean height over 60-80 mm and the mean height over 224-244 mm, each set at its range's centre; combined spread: 3.4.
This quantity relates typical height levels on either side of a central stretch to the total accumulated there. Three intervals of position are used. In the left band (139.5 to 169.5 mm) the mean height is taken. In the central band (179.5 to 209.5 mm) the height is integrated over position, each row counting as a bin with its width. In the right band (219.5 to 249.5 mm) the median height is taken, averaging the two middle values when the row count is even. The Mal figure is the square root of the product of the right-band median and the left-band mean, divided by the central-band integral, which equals 0.0319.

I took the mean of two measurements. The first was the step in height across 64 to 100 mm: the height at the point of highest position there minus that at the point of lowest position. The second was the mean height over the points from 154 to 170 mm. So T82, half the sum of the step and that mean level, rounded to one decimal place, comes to 12.8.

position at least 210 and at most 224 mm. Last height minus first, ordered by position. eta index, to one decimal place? -1.3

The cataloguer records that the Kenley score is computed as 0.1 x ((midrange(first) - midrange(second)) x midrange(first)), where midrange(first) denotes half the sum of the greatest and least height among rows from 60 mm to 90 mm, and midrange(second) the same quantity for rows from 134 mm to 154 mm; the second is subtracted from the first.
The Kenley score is -9.3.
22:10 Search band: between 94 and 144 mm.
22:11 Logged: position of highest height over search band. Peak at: 117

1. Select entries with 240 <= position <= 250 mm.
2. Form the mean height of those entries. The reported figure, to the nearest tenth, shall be 17.8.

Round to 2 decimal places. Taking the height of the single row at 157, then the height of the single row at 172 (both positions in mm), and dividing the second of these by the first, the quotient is 0.92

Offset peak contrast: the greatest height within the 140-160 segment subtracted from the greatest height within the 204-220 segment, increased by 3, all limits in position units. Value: 2.8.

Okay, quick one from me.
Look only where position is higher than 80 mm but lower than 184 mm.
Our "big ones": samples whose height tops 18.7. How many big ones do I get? 16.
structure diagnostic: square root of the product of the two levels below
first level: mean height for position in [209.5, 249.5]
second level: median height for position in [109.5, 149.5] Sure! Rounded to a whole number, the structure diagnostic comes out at 19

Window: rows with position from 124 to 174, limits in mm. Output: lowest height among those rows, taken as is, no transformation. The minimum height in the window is 18.72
